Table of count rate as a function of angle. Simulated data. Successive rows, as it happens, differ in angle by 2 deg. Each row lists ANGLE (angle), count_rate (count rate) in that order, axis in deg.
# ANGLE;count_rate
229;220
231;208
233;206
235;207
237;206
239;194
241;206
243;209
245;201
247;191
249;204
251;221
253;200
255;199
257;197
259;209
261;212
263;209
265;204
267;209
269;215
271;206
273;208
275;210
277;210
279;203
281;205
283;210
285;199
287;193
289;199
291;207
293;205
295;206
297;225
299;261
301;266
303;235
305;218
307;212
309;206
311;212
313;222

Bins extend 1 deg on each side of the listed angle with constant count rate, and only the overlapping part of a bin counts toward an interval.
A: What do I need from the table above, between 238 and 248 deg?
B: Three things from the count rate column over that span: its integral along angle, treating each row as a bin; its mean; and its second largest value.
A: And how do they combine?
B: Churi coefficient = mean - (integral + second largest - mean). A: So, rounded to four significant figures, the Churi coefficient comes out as -1808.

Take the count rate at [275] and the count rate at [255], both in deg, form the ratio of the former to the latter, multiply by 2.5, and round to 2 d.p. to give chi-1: 2.64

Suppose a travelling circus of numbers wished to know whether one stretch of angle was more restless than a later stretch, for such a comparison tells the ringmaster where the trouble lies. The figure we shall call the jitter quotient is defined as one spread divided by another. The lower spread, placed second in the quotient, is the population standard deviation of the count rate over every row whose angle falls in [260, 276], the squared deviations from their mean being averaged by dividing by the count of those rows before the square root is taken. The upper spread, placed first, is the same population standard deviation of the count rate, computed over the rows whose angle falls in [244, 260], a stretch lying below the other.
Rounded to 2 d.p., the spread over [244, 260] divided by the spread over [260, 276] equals 2.65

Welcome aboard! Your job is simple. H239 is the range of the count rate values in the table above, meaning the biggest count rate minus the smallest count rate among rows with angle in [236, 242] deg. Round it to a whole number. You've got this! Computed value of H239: 12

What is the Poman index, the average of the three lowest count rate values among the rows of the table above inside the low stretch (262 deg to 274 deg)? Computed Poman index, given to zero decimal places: 206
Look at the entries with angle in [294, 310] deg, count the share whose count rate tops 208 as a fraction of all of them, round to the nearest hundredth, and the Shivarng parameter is 0.75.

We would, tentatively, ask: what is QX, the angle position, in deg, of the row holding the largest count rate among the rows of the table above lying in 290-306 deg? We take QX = 301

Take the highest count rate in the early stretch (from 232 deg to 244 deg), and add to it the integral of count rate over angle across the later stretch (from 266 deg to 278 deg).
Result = 2725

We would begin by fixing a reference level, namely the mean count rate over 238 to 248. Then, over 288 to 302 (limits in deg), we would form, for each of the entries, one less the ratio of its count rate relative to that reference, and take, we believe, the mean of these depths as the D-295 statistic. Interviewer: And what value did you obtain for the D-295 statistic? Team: -0.120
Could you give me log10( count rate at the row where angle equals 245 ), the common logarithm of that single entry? 2.30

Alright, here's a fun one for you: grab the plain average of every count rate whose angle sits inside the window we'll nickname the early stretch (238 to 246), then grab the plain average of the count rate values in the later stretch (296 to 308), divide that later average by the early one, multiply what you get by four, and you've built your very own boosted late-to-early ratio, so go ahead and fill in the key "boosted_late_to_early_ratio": 4.67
